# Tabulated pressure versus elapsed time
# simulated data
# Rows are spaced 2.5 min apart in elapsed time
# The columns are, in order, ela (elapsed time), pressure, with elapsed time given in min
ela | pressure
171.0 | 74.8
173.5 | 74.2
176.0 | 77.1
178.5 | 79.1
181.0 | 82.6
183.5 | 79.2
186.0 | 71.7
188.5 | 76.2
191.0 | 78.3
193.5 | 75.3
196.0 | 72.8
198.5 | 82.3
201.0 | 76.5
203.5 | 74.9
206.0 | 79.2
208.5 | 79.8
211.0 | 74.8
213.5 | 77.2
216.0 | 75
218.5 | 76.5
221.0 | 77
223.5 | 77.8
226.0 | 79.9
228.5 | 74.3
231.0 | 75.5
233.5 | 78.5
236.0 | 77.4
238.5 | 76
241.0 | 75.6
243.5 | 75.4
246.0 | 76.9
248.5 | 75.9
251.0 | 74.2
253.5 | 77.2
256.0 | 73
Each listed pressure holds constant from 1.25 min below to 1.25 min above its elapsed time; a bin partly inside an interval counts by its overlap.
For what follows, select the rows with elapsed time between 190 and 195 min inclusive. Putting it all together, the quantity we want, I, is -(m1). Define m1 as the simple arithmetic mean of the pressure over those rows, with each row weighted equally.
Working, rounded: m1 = 76.8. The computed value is -76.8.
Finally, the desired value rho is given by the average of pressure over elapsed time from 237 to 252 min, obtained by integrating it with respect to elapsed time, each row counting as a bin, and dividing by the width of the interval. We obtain 75.7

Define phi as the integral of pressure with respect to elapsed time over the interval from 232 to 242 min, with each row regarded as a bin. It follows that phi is 769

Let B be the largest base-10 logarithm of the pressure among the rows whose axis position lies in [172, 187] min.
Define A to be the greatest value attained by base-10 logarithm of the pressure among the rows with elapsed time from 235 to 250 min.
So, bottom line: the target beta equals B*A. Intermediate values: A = 1.889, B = 1.92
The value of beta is 3.62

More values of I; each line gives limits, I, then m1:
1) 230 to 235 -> -77.0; 77.0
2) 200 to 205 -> -75.7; 75.7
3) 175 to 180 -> -78.1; 78.1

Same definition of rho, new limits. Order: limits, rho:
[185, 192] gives 75.4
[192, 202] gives 76.8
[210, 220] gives 75.9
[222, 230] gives 77.3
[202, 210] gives 77.8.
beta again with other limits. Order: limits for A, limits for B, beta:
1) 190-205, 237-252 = 3.61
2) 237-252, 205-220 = 3.59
